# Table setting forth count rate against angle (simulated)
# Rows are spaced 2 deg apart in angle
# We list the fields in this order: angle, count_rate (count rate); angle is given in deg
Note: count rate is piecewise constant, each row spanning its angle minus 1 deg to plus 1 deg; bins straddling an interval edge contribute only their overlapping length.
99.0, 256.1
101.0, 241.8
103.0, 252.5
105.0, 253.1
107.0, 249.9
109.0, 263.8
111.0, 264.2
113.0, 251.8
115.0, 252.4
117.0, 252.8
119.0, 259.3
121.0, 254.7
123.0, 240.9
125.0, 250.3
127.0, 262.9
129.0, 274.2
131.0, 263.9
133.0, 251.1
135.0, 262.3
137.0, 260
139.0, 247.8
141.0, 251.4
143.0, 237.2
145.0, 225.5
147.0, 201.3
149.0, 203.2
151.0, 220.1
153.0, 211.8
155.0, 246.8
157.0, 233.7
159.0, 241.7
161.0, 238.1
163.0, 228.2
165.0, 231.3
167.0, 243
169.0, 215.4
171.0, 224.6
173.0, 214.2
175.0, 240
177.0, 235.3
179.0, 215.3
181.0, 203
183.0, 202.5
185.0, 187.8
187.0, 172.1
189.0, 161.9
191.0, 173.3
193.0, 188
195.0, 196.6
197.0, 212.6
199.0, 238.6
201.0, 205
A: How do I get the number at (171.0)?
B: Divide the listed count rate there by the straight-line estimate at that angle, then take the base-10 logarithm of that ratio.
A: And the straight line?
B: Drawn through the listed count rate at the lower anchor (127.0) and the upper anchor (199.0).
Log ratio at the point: -0.043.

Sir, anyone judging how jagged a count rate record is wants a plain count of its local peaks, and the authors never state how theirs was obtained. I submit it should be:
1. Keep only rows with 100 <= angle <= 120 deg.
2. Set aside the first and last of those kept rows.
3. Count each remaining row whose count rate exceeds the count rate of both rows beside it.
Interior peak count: 2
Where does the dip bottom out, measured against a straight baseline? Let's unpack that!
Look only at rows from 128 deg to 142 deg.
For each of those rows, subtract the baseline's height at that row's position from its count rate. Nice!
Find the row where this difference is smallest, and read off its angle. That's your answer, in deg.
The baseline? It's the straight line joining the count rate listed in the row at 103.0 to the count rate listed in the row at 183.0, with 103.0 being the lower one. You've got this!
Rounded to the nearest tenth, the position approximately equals 133.0 deg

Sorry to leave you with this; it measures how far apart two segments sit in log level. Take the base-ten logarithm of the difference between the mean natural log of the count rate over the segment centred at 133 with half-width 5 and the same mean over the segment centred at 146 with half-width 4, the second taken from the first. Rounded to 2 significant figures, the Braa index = -0.72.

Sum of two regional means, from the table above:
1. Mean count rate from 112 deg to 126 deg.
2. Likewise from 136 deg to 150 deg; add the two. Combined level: 484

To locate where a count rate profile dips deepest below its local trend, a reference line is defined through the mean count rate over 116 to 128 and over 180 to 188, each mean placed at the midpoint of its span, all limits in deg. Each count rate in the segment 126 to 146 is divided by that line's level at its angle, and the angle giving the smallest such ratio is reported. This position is 145.0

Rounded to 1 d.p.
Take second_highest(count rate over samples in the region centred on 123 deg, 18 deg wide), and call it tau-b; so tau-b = 263.9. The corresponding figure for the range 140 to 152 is 237.2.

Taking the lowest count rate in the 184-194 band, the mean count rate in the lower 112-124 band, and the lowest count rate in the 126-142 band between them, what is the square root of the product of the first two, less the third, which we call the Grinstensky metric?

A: -46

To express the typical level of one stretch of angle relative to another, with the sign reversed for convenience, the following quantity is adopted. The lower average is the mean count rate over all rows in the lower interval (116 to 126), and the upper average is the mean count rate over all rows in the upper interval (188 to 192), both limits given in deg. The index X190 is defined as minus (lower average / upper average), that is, -1.50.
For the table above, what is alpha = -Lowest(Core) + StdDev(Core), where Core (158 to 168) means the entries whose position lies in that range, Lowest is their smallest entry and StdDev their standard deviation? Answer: -222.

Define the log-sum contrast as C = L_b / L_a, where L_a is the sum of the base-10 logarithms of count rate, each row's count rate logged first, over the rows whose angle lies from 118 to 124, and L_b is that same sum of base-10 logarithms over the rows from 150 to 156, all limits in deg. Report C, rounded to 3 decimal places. 0.980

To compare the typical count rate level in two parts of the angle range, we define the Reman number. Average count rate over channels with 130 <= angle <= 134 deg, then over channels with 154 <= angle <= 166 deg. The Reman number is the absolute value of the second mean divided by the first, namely 0.92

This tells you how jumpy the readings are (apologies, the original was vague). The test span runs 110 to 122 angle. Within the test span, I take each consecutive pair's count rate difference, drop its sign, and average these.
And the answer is 4.9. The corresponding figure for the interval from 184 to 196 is 12.1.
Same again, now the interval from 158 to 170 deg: 11.2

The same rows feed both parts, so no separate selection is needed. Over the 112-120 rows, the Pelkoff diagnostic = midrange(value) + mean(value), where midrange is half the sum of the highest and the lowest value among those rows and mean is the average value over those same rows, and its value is 510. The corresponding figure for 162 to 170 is 459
